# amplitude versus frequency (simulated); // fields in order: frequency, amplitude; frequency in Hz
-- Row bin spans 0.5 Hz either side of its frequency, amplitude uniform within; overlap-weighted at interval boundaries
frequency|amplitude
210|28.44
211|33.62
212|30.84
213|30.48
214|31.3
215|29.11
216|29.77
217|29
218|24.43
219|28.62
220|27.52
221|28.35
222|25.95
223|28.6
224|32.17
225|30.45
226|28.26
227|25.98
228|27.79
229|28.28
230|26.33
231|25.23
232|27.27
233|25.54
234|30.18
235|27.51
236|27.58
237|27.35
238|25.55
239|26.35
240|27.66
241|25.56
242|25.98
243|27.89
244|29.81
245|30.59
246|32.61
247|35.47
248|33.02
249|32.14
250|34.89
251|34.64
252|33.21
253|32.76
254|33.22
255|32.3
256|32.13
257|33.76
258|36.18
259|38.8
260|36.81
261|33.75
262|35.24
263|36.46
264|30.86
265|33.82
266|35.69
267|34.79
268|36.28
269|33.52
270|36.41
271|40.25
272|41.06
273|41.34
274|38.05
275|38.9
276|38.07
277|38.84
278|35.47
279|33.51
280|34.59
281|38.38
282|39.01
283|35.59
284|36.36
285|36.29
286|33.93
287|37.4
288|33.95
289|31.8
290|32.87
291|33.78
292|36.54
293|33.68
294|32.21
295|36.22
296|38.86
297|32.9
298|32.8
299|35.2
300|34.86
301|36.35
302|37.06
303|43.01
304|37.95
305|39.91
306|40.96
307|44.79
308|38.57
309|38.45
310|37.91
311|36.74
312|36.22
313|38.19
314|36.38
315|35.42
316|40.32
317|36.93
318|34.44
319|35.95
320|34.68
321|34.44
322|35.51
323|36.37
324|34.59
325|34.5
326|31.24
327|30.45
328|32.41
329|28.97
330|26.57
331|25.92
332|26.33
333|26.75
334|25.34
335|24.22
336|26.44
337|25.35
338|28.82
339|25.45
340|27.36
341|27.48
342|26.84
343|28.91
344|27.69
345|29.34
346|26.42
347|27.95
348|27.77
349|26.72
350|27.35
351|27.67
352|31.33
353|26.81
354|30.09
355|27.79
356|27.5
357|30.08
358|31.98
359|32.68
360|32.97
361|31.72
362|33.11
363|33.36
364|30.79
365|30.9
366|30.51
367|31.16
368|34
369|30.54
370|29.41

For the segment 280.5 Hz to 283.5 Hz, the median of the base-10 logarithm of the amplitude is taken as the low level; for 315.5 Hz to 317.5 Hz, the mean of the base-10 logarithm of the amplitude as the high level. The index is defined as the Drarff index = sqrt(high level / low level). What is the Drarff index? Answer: 1.00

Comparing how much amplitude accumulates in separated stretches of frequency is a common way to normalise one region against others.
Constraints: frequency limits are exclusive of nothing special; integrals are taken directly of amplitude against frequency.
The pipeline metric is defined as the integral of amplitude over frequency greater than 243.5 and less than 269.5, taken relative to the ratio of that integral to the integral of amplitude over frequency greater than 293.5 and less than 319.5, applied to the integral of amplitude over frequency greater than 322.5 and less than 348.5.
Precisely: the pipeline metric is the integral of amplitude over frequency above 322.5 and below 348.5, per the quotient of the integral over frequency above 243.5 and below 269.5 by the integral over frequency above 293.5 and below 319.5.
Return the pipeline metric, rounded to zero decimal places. 811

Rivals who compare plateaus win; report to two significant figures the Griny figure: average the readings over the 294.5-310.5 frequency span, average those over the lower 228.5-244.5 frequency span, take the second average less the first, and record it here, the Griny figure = -11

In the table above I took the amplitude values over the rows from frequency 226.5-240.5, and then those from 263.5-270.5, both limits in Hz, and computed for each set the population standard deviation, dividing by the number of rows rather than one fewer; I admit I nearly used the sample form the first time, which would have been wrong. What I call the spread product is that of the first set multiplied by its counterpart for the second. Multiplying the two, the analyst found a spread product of 2.3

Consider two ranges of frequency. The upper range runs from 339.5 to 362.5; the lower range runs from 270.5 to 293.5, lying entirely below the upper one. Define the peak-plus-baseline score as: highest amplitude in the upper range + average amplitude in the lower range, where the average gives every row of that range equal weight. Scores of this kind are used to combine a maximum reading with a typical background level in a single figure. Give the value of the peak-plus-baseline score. 69.6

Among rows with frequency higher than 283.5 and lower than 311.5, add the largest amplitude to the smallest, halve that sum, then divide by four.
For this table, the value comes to 9.6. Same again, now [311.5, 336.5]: 8.1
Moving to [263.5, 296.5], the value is 9.0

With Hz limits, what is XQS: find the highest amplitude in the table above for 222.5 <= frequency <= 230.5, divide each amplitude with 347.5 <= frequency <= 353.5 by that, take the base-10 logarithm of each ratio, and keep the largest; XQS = -0.01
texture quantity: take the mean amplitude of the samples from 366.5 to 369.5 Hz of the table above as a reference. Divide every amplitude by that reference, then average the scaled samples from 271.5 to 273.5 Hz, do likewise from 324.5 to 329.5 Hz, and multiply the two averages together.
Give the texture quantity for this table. 1.3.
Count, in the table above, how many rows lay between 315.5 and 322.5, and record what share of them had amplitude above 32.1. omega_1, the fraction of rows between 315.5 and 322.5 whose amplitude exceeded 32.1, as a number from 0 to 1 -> 1.0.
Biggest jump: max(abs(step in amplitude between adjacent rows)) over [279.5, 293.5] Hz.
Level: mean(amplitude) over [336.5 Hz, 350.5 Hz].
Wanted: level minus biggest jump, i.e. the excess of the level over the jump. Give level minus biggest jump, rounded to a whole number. 24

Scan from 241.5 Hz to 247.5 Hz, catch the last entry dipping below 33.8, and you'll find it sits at 246 Hz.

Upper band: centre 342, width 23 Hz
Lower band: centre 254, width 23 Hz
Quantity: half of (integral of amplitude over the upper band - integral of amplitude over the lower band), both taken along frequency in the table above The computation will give -73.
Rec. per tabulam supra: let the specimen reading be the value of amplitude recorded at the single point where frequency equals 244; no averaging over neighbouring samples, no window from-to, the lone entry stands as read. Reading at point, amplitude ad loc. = 29.81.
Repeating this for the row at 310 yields 37.91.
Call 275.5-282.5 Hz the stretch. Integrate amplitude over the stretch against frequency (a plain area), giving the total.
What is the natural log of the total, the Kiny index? 5.55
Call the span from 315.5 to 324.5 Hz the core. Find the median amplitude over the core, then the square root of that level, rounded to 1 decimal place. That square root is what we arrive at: 6.0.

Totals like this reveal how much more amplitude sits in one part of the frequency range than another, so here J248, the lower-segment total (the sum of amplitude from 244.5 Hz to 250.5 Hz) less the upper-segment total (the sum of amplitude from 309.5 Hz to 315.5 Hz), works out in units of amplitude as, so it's -22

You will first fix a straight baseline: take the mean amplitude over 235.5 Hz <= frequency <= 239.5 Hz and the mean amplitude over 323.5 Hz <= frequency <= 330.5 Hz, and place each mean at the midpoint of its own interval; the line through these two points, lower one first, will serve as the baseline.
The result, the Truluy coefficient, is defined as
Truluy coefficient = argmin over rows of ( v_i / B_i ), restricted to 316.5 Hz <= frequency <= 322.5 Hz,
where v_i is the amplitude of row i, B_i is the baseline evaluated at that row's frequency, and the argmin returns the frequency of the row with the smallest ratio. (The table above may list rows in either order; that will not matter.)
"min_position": 321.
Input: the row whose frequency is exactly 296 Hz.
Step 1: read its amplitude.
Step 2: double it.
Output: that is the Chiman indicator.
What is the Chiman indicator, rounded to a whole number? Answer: 78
